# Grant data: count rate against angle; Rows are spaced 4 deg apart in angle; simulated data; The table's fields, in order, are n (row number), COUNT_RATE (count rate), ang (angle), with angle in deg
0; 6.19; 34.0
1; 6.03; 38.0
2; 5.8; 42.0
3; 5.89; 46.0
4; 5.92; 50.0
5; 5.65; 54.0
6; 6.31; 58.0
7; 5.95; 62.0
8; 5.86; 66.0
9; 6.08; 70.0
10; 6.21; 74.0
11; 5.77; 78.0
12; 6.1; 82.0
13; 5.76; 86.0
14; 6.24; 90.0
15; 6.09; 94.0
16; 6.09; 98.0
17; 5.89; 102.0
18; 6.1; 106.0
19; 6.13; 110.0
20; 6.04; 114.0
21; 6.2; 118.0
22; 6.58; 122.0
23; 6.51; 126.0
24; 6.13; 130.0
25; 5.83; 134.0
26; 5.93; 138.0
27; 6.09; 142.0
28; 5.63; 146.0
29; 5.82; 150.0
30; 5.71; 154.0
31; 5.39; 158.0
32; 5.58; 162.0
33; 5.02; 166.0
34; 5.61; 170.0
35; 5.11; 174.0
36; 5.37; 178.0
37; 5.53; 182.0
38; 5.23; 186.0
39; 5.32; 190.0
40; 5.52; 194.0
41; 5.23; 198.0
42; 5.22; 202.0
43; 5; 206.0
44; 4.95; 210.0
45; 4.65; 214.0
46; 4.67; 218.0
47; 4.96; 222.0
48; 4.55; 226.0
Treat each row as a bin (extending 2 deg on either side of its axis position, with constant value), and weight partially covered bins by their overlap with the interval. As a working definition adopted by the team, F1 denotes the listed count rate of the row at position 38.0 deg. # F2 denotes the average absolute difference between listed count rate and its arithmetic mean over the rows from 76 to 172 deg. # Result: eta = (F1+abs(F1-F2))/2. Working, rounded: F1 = 6.03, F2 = 0.27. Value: 5.9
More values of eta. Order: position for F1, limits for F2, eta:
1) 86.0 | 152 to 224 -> 5.6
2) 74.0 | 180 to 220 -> 6.1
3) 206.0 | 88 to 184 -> 4.8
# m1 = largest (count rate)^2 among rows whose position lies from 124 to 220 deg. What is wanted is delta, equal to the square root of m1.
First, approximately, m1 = 42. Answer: 6.51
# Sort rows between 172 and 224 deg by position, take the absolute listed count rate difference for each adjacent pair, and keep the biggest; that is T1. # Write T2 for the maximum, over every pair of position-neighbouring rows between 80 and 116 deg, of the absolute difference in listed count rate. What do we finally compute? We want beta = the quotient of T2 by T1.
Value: 1.60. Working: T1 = 0.3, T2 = 0.48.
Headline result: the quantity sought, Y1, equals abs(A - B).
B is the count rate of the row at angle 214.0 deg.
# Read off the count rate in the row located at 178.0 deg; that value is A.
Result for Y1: 0.7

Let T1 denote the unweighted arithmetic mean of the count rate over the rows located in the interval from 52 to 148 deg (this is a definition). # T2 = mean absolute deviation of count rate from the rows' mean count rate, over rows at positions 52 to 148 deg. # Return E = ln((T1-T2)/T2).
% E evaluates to 3.48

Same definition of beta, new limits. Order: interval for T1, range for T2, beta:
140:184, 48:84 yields 1.12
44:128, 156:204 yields 0.89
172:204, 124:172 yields 1.97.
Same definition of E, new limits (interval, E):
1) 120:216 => 2.63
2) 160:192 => 3.38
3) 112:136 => 3.31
